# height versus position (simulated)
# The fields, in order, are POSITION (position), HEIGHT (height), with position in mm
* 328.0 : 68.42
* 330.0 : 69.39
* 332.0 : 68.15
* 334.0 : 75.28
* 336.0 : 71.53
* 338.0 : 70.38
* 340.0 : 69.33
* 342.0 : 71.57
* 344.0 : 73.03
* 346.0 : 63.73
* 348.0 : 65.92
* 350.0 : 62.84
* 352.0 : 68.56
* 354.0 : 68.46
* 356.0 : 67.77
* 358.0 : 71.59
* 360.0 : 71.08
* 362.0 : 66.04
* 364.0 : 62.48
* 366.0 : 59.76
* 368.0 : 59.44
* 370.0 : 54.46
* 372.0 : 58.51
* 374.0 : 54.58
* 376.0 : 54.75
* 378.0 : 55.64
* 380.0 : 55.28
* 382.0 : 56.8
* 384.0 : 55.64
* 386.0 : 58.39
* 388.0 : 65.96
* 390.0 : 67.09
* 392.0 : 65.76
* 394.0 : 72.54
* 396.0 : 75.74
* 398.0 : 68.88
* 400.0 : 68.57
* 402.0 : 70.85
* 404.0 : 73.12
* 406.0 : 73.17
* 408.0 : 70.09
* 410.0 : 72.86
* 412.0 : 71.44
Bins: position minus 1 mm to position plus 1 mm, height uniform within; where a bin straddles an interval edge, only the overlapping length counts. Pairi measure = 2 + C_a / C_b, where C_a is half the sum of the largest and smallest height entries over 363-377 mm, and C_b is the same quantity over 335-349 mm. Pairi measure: 2.86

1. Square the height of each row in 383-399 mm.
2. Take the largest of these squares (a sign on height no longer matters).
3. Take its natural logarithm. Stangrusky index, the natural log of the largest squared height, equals 8.65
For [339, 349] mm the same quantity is 8.58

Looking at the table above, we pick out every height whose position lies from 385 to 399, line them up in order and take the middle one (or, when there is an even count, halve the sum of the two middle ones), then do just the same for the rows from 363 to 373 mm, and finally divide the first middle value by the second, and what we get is 1.13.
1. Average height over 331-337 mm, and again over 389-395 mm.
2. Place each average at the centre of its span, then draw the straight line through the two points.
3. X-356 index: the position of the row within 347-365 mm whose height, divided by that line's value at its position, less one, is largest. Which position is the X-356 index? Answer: 358.0 mm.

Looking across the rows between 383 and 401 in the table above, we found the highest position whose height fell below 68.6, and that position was 400.0 mm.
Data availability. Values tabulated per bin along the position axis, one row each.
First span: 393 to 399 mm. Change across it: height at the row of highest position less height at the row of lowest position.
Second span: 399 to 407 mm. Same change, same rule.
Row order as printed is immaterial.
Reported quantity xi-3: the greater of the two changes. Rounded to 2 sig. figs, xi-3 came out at 4.6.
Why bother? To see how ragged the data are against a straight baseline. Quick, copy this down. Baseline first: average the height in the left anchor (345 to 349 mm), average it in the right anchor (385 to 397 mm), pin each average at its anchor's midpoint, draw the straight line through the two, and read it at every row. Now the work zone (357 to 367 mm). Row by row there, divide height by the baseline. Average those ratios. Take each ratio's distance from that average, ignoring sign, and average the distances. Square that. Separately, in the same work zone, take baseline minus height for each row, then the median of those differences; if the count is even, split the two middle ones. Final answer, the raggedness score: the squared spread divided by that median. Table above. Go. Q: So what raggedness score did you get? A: -0.0153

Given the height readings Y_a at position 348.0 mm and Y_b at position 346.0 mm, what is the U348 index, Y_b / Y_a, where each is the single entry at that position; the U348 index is 0.97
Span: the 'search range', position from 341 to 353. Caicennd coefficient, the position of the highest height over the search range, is 344.0 mm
